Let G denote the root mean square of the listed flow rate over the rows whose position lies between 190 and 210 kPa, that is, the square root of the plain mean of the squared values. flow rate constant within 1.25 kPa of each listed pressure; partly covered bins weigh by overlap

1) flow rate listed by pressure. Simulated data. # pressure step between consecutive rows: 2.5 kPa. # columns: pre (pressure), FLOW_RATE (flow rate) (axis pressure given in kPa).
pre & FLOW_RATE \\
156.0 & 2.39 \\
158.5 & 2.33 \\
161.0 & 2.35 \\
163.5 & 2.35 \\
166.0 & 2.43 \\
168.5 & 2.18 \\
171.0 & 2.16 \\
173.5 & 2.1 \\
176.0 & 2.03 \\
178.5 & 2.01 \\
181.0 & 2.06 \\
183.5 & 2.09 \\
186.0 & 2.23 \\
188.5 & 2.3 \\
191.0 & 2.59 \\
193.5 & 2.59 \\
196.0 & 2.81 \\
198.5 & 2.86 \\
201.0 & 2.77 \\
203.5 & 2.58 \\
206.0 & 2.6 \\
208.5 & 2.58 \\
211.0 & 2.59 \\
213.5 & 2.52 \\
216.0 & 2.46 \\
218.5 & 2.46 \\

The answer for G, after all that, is 2.7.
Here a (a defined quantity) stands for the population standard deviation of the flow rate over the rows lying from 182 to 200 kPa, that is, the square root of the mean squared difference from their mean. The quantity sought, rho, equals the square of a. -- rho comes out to 0.075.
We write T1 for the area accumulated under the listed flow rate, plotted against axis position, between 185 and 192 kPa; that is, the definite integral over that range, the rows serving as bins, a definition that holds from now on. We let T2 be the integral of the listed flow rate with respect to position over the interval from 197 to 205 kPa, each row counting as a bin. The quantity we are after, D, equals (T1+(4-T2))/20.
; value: -0.06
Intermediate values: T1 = 16.6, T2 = 21.9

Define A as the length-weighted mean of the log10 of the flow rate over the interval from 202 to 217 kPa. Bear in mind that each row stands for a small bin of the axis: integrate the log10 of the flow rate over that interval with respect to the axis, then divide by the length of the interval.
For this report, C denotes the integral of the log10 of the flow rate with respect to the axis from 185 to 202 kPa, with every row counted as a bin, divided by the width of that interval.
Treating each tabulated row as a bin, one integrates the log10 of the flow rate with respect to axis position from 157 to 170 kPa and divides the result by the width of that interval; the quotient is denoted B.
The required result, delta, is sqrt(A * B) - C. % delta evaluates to -0.03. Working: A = 0.41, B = 0.37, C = 0.413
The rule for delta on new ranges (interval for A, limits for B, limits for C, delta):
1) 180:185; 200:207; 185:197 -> -0.03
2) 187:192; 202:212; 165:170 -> 0.04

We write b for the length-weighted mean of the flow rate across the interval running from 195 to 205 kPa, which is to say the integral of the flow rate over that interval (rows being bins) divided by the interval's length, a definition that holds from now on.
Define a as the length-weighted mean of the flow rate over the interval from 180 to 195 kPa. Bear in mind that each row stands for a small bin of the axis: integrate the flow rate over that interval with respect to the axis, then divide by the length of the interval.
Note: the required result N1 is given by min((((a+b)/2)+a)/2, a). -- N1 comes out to 2.32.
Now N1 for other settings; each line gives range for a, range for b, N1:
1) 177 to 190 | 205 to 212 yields 2.14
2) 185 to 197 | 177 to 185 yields 2.39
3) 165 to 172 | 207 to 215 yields 2.25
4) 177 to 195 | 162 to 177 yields 2.26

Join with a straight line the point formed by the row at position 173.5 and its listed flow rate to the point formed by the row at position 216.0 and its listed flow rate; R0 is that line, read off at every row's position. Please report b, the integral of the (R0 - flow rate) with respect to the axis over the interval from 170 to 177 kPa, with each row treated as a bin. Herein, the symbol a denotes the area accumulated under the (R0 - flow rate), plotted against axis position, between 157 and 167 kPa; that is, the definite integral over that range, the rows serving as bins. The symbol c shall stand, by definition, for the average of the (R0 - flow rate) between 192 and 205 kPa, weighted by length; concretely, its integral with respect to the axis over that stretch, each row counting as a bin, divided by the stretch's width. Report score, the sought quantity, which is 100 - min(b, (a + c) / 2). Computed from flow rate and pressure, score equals 102.0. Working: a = -3.6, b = 0.0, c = -0.41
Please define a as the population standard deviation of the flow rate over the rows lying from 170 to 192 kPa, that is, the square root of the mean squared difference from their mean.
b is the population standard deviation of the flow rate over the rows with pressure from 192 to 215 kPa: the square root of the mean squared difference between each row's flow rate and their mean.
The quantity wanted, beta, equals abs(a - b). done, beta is 0.06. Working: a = 0.17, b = 0.116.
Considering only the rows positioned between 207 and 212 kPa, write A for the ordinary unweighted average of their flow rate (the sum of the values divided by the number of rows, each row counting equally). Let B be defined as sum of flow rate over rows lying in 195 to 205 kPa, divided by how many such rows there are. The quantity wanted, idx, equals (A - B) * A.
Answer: -0.4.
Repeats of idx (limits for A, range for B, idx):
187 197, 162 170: 0.6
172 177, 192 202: -1.4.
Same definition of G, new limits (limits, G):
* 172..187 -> 2.1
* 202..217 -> 2.6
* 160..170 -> 2.3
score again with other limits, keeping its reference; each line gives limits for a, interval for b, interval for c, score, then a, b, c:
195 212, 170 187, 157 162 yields 103.0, -5.6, 0.8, -0.36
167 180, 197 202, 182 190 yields 102.5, 0.0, -2.5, -0.01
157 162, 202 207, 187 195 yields 101.2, -1.8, -1.2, -0.25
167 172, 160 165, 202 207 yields 101.7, -0.6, -1.7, -0.24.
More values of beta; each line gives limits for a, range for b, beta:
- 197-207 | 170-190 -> 0.02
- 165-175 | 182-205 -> 0.13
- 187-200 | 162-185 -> 0.06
